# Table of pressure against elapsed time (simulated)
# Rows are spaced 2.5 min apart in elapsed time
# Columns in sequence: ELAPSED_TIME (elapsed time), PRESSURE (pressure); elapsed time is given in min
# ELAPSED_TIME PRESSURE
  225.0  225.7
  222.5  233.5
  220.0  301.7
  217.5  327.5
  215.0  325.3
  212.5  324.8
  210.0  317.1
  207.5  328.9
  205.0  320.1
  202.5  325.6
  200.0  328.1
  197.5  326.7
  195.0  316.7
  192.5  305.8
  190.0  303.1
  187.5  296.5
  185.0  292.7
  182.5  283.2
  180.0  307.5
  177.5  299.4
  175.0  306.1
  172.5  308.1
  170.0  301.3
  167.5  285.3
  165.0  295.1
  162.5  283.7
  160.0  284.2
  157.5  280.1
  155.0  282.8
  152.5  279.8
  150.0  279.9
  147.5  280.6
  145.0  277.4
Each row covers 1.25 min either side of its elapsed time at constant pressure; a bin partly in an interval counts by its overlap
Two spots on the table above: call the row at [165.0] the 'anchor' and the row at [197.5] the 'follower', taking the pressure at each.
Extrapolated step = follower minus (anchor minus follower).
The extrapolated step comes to 358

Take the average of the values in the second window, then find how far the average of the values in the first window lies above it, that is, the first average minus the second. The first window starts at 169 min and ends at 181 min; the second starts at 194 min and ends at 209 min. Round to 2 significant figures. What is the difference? -20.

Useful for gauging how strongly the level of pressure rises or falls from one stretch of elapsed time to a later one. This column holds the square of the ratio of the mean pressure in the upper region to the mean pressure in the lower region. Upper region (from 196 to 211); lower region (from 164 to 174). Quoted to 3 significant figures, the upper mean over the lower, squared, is 1.19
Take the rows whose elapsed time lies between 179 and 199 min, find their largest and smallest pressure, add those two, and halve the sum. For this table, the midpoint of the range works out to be 305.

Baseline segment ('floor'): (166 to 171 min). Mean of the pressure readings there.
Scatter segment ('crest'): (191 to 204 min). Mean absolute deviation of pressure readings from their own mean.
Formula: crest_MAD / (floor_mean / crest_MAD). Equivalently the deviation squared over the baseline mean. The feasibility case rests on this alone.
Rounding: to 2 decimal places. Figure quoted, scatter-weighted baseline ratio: 0.19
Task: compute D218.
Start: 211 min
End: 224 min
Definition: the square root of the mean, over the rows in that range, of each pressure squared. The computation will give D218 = 305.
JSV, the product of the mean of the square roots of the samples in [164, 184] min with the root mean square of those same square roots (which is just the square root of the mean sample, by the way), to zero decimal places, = 298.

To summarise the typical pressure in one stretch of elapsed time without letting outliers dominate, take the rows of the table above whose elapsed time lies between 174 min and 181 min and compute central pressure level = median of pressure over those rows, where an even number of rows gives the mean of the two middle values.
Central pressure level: 306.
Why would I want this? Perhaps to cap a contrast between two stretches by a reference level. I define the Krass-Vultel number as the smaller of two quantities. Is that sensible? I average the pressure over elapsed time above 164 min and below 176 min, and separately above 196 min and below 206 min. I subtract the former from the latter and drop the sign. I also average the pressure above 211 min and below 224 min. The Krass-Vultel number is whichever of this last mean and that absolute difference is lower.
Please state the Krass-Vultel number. 26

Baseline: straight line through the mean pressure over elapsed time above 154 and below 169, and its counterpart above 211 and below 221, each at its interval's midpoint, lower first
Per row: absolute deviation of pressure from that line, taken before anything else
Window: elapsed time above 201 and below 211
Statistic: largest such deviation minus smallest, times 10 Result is 134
